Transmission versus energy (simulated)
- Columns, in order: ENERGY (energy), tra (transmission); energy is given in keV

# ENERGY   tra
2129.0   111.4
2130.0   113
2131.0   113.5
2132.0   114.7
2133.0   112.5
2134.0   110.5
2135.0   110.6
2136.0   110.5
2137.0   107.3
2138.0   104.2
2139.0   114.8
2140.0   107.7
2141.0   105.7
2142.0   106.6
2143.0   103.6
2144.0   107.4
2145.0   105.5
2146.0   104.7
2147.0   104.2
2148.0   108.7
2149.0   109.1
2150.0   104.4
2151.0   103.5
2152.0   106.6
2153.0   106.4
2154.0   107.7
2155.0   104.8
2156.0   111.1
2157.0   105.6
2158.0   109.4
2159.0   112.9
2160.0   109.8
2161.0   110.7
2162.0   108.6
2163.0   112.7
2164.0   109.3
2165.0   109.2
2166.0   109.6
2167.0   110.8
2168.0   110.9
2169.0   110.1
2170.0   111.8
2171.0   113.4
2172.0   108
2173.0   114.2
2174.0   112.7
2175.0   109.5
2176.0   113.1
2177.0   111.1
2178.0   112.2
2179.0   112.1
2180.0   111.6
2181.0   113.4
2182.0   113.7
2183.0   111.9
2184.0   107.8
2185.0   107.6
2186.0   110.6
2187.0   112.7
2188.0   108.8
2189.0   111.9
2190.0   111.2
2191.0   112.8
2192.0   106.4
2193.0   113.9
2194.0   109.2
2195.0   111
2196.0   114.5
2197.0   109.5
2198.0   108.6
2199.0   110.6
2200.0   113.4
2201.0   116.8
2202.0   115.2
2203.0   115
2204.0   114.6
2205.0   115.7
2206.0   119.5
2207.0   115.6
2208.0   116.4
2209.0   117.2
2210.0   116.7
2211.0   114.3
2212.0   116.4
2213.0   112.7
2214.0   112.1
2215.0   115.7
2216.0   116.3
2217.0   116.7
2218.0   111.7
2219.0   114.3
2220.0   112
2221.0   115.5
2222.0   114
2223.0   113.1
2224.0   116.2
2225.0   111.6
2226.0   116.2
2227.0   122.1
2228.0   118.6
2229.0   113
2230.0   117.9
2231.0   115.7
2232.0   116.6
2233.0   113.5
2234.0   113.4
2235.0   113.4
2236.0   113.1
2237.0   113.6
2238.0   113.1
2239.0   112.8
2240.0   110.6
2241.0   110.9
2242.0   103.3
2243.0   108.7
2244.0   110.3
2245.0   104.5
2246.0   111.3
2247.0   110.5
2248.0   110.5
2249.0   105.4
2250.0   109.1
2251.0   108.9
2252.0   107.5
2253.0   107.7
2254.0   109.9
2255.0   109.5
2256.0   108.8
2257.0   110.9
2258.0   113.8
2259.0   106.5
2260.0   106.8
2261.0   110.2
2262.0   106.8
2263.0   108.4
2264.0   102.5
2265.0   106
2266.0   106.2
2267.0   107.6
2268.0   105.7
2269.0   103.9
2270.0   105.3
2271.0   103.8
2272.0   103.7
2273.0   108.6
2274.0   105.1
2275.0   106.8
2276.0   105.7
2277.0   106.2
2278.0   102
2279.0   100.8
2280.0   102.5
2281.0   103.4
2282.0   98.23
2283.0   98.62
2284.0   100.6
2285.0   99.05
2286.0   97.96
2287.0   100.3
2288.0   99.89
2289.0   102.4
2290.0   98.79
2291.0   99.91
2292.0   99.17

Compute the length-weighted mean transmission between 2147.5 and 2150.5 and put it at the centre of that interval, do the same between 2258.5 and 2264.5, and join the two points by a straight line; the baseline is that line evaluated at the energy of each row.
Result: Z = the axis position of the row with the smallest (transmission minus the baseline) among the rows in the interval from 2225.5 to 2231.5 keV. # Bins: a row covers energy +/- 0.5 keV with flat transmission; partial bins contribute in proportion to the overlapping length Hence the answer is 2229.0 keV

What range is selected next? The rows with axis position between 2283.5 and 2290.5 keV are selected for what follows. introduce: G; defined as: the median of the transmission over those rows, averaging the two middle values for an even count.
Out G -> 100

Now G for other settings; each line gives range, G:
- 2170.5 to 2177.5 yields 113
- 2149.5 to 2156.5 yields 106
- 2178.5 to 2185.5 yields 112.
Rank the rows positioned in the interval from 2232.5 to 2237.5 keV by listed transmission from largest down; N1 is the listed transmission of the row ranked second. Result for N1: 113.5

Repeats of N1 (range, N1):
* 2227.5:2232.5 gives 117.9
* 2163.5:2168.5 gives 110.8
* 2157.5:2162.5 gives 110.7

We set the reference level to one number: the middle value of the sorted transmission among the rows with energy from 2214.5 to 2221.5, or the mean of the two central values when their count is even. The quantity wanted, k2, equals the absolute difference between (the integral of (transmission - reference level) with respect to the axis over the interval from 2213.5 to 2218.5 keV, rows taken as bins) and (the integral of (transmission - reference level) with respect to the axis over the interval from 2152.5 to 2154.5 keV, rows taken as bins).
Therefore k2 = 12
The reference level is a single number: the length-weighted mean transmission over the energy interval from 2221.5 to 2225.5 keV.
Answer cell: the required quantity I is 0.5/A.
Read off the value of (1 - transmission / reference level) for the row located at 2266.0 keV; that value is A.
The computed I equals 8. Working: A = 0.066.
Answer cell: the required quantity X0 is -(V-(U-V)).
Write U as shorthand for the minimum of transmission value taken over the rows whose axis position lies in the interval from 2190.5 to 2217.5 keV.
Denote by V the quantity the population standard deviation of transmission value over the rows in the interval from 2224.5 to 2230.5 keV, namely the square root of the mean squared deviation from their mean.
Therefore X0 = 99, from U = 106.4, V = 3.5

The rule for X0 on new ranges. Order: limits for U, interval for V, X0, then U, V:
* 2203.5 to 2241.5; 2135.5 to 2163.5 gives 105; 110.6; 3.0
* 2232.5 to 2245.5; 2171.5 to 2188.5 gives 99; 103.3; 2.1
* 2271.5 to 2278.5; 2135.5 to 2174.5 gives 96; 102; 3.1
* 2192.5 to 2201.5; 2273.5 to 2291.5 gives 103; 108.6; 2.8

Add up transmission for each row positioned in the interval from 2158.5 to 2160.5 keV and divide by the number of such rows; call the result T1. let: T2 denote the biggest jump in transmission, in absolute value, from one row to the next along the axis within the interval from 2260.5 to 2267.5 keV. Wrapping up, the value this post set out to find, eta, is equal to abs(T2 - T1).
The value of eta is 105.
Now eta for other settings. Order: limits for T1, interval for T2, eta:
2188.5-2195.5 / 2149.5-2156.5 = 105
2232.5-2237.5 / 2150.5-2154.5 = 110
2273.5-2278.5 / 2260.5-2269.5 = 99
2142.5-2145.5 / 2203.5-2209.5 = 102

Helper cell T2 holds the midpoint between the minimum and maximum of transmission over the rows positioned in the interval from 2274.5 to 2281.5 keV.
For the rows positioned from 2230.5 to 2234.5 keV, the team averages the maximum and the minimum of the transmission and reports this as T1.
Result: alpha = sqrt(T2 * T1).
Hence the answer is 109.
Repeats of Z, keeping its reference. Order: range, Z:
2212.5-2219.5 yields 2218.0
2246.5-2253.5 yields 2249.0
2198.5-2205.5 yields 2199.0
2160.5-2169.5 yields 2162.0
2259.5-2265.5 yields 2264.0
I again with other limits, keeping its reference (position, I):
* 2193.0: -325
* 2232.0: -20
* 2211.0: -99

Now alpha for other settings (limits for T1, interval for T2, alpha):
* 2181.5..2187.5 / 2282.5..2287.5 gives 105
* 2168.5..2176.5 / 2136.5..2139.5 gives 110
